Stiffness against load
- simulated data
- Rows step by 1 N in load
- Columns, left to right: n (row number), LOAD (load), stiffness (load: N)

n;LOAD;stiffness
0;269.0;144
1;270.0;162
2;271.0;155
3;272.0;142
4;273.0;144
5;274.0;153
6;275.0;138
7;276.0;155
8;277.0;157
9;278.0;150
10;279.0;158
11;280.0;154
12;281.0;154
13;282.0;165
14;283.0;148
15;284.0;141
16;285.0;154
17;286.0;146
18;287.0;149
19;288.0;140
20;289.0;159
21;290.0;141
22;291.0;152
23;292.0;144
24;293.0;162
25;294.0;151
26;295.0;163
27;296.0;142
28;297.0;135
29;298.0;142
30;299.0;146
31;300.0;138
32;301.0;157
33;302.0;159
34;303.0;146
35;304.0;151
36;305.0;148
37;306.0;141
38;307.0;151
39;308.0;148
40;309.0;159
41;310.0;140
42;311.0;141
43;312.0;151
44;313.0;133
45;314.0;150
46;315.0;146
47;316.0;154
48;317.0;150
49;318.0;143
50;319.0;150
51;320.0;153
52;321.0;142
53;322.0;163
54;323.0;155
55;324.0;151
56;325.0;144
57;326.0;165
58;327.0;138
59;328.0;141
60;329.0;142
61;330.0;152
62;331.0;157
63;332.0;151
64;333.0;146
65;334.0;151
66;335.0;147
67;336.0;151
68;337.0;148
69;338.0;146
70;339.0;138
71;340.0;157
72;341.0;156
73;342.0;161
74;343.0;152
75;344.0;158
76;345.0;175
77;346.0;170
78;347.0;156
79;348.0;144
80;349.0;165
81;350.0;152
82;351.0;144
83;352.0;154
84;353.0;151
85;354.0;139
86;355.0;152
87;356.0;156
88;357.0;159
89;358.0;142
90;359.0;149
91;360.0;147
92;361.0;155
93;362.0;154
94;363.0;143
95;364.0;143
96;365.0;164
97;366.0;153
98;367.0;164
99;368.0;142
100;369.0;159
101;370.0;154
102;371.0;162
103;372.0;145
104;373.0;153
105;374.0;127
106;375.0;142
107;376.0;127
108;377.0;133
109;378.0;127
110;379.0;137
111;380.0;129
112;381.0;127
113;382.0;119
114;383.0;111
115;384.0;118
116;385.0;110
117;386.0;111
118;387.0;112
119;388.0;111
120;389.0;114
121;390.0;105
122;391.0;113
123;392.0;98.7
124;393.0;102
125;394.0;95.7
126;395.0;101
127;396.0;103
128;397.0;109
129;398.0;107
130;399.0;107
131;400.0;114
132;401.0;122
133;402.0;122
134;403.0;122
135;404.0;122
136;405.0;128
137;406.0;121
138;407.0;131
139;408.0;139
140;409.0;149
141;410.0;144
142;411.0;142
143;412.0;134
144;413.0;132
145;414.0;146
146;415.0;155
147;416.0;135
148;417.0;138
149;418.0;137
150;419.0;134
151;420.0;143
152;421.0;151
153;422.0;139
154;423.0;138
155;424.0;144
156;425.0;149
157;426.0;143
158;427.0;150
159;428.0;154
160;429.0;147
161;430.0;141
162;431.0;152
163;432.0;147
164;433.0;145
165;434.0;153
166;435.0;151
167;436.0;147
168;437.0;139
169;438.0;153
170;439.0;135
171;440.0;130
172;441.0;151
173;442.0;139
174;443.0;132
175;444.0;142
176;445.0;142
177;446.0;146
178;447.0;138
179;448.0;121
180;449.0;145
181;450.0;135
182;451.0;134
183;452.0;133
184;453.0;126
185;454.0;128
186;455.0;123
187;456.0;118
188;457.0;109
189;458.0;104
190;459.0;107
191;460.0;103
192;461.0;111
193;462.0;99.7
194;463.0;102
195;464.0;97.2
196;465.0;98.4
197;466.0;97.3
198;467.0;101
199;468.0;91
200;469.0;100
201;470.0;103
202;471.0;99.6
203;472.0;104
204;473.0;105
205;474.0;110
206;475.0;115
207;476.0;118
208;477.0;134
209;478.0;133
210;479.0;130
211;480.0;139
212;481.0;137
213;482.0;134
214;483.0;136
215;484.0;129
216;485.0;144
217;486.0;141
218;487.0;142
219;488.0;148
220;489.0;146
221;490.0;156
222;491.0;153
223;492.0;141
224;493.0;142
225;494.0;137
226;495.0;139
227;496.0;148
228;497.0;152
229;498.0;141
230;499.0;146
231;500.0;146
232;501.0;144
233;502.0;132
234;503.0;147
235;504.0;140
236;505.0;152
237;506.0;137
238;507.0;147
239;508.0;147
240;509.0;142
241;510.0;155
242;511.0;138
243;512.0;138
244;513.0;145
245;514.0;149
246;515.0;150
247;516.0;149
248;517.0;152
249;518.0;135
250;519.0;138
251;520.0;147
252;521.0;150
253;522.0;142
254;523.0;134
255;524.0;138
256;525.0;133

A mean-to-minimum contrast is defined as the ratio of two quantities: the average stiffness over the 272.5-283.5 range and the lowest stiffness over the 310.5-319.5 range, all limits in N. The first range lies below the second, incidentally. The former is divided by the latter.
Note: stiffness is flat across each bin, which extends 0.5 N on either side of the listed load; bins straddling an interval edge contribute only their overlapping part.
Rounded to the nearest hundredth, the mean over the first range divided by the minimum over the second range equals 1.15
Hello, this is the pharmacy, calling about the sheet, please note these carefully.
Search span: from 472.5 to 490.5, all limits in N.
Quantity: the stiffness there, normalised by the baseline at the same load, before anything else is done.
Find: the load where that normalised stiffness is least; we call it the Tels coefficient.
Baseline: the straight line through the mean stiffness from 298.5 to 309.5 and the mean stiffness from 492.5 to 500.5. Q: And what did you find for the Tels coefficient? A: 473.0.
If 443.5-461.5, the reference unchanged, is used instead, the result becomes 460.0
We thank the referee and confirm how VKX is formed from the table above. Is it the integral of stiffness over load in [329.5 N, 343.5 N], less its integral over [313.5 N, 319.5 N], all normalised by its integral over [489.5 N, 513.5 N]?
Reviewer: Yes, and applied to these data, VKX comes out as 0.35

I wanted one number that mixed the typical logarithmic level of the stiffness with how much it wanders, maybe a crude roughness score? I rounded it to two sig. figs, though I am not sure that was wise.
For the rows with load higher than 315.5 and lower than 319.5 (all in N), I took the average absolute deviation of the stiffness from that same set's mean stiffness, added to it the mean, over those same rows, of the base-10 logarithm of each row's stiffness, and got 5.3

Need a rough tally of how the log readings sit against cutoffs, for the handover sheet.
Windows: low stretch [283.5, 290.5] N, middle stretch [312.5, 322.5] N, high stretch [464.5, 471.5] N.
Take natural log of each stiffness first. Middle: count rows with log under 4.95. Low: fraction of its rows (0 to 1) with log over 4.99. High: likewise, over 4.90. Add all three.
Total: 1.4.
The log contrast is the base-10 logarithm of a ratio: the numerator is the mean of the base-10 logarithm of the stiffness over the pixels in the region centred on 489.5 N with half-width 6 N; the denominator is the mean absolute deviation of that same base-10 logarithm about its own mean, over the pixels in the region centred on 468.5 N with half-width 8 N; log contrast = 1.98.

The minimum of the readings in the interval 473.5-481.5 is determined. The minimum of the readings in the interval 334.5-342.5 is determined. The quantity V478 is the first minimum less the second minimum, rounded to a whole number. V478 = -28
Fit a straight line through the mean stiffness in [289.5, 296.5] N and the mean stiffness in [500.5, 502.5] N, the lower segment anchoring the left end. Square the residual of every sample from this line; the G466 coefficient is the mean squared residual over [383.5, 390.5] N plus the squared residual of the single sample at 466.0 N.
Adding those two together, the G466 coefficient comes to 2967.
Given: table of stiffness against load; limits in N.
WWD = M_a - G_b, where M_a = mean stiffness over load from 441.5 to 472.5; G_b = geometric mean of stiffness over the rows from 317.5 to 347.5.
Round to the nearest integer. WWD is -35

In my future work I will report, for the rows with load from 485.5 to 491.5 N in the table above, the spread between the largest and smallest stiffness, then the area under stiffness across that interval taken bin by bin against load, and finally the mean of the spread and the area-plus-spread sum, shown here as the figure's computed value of 458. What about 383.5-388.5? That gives 289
